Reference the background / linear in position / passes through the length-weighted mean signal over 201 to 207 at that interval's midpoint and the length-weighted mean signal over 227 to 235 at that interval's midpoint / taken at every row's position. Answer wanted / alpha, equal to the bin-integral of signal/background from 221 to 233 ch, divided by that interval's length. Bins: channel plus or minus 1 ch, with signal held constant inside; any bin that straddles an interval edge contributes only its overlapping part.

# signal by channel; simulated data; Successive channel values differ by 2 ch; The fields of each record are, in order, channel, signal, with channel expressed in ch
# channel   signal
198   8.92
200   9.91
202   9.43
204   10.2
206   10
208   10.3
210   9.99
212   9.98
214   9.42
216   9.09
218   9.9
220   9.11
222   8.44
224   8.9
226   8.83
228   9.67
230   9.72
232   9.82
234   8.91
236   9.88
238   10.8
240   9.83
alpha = 0.96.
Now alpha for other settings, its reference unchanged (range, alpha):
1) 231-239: 1.04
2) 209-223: 0.97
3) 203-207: 1.02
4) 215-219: 0.98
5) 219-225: 0.91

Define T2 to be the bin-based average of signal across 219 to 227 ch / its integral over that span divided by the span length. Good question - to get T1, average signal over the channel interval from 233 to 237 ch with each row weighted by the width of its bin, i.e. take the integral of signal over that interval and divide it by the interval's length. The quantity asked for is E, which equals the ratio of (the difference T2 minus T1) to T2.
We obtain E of -0.07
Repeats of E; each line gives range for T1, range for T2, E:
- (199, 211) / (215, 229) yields -0.09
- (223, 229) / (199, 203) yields 0.06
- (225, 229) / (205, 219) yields 0.06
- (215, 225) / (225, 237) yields 0.04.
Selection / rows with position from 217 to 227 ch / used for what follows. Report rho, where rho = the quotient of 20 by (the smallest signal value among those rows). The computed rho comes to 2.37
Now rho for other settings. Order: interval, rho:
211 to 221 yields 2.20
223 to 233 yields 2.27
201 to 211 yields 2.12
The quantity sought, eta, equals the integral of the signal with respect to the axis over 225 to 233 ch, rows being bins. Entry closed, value 76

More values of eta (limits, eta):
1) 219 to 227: 71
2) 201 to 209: 80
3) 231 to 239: 79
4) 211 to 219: 77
